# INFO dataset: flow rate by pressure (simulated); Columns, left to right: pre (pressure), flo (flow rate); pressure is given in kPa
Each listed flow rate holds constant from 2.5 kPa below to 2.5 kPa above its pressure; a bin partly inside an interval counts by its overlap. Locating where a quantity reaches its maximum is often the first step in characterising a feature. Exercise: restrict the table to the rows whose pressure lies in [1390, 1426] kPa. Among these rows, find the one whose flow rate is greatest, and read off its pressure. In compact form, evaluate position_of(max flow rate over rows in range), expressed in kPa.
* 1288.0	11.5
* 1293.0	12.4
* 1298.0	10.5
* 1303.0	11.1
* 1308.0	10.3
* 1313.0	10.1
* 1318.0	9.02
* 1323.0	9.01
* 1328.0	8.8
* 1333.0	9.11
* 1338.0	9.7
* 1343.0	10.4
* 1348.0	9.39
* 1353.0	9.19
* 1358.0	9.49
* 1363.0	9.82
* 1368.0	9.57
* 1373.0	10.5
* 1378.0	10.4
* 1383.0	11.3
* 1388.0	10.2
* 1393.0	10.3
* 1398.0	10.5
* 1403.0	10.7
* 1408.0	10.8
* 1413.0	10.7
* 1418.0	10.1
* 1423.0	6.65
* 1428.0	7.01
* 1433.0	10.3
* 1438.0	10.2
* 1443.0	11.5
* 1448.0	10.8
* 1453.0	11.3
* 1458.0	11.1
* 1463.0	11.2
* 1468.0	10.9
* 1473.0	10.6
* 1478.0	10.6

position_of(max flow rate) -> 1408.0 kPa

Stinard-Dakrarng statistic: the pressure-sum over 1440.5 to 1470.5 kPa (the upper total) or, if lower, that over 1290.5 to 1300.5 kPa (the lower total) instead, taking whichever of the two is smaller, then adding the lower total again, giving 46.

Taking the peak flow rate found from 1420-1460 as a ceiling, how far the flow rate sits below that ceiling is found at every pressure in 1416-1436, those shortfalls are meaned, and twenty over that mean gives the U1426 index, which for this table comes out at 6.7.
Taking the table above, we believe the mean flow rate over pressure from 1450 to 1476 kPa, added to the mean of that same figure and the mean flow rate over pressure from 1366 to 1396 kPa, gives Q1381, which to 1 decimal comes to 21.7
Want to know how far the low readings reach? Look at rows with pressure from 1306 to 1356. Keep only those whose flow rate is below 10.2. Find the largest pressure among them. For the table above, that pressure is 1353.0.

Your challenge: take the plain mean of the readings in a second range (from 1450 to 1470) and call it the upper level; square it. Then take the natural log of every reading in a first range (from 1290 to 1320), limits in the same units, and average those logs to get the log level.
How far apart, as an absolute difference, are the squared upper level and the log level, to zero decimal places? 121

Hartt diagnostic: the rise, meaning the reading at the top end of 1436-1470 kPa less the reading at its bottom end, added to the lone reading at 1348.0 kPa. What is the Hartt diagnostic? 10.1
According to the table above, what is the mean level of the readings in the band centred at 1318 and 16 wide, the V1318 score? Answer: 9.4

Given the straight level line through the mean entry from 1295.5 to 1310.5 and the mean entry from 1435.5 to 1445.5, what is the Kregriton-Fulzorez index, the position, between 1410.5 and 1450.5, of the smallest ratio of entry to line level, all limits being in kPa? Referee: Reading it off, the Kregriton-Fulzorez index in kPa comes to 1423.0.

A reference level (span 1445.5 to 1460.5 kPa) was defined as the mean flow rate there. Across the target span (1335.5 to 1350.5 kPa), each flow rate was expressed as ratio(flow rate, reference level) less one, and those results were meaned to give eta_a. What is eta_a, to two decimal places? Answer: -0.11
